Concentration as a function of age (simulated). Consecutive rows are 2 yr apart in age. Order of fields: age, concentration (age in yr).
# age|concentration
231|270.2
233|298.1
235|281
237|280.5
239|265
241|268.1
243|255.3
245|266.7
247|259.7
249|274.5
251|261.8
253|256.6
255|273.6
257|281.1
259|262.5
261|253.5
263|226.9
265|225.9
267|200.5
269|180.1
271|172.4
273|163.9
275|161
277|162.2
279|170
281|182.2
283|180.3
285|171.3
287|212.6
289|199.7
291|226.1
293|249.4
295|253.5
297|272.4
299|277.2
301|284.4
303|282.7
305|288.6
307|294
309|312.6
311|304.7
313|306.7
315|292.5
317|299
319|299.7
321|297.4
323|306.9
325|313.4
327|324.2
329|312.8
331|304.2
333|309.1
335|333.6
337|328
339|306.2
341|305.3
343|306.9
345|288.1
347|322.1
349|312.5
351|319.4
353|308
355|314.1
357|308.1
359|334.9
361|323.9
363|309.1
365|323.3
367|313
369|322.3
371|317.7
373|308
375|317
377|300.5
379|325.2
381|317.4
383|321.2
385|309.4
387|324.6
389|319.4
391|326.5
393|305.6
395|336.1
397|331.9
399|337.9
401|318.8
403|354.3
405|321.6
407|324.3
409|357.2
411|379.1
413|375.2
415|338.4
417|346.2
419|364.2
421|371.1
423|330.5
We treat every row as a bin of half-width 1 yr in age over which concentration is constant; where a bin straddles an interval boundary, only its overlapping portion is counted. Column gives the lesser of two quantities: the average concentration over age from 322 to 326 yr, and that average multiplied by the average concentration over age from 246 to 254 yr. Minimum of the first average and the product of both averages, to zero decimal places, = 310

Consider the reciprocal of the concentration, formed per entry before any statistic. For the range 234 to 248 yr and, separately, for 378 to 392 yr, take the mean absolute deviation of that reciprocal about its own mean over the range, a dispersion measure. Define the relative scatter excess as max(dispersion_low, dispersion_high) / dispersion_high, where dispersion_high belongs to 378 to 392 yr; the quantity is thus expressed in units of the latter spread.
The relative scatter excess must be 2.3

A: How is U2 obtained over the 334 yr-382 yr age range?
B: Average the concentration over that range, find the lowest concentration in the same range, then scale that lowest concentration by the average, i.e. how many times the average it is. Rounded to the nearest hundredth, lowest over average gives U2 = 0.91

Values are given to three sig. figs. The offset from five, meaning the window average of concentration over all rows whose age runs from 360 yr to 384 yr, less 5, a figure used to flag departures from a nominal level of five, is 312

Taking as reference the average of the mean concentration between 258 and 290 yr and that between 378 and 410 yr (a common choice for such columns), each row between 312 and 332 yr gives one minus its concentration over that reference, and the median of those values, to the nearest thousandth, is -0.170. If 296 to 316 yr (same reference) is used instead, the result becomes -0.113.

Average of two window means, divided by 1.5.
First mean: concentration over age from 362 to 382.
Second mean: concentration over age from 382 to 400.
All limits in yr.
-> 213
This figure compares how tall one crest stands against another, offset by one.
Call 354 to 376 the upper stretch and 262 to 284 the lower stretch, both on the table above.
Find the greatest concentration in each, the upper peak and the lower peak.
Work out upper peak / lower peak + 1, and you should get 2.48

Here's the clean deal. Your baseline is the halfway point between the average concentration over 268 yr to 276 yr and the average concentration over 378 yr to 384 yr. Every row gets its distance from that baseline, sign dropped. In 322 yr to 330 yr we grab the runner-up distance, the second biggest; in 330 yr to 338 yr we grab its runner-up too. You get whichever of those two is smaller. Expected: 68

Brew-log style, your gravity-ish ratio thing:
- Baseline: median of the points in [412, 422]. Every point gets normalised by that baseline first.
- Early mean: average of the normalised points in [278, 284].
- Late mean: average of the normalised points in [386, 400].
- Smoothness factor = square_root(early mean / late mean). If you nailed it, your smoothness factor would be 0.74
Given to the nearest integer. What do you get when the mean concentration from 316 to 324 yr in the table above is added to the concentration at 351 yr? 620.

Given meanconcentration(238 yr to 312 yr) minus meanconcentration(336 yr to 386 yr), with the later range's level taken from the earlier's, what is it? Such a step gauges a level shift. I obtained -76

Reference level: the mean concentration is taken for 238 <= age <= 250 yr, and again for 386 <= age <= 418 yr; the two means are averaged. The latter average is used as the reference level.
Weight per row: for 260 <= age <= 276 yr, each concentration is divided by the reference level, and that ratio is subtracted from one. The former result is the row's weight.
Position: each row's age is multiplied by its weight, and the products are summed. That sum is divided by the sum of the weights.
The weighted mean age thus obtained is 269.4 yr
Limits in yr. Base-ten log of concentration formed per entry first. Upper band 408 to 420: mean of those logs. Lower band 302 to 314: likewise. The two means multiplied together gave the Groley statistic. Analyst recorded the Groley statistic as 6.3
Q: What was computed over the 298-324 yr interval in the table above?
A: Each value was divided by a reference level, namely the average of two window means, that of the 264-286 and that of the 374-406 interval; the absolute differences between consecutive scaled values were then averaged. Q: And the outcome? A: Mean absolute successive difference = 0.027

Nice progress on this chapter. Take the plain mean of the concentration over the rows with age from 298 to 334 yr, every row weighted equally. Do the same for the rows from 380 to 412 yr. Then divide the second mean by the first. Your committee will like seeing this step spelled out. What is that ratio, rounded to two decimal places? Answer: 1.10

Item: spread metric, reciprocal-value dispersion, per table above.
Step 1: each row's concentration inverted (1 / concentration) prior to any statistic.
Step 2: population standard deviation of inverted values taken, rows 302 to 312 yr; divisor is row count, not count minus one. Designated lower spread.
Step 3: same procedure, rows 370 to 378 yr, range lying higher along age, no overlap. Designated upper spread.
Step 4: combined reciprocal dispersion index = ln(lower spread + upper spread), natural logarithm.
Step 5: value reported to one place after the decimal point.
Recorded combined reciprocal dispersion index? -8.5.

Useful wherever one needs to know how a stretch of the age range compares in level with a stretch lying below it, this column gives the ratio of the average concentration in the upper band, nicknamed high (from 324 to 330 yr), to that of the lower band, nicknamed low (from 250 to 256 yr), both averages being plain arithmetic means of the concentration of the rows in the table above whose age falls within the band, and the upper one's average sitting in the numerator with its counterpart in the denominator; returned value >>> 1.20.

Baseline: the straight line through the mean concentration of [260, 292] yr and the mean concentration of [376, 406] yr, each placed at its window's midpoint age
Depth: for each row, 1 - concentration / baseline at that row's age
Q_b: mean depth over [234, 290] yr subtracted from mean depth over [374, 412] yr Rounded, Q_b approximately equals 0.3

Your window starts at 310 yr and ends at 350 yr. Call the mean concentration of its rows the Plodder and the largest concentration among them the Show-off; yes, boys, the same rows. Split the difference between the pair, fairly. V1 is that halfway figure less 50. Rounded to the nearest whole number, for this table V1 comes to 271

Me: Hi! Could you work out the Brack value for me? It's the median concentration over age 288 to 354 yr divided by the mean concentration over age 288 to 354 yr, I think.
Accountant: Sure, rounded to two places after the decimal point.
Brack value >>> 1.03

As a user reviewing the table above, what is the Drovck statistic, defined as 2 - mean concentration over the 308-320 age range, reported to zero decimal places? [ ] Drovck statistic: -301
